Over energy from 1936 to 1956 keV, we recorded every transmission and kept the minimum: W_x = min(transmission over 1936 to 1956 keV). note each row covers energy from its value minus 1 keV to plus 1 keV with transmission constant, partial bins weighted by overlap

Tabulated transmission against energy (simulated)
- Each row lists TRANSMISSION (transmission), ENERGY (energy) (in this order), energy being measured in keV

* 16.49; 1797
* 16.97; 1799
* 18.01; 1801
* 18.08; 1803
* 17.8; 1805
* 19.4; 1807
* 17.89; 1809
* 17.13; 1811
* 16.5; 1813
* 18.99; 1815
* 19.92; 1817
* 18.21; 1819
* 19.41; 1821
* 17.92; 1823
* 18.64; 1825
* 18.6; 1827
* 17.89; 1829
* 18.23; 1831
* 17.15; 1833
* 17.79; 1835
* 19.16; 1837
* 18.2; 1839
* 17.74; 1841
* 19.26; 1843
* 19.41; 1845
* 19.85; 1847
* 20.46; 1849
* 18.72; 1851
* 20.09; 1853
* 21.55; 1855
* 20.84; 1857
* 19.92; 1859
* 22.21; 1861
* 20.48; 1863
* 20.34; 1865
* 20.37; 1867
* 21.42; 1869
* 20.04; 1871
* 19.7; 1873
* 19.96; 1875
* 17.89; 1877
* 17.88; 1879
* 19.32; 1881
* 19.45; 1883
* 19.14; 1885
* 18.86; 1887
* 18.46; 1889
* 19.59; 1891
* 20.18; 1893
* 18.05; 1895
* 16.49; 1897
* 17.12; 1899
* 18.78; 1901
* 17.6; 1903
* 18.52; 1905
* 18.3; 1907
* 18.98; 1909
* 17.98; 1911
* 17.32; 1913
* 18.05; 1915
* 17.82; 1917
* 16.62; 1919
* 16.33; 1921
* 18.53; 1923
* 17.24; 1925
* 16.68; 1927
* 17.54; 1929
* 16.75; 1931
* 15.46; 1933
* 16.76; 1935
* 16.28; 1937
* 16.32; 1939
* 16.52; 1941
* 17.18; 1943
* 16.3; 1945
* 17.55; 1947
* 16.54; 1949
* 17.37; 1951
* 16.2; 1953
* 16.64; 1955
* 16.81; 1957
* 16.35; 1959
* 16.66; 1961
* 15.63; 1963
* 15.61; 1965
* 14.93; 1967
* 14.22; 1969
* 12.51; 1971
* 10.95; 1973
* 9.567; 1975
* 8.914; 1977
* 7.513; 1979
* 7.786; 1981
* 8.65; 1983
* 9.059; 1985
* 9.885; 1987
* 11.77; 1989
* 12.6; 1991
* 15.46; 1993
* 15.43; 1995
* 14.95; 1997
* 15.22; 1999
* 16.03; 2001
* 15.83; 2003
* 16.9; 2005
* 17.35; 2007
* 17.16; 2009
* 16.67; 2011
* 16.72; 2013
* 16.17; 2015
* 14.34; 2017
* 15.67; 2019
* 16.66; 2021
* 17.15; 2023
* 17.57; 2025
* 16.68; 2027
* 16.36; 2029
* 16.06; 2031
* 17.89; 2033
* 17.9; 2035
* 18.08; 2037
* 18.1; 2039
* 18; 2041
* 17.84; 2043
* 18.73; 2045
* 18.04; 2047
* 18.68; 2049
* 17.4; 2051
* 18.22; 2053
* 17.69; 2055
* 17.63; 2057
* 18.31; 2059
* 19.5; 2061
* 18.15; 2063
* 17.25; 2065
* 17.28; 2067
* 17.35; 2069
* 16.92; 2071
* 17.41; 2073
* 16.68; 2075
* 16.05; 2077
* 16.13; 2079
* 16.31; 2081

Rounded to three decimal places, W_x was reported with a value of 16.200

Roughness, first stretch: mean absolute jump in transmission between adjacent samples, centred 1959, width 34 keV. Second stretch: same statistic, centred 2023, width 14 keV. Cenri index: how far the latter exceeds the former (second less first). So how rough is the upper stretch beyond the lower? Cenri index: -0.1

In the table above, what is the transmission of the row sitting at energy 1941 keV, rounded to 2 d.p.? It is 16.52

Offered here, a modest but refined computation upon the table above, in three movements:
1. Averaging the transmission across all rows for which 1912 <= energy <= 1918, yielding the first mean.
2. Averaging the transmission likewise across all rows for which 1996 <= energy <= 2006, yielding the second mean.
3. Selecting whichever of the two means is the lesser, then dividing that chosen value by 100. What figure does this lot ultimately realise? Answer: 0.158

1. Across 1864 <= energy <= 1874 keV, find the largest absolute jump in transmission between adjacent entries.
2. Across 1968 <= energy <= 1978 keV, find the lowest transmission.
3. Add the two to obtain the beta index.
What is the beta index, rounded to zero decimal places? 10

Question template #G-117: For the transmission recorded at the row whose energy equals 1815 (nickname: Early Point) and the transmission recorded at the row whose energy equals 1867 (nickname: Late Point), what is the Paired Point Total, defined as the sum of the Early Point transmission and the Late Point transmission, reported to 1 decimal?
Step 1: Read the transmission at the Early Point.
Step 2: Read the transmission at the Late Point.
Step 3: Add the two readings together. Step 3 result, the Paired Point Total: 39.4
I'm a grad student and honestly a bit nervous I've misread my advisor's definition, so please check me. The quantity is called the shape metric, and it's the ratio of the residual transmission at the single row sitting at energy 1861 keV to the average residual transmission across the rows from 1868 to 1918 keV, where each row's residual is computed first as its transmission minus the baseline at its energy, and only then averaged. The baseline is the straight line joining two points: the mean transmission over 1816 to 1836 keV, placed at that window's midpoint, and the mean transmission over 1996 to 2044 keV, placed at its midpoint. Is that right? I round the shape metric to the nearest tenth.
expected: 4.7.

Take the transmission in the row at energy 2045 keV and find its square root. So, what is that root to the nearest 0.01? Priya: 4.33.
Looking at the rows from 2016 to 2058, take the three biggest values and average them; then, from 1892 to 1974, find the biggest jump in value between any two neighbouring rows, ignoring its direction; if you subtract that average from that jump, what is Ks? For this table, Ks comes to -16.3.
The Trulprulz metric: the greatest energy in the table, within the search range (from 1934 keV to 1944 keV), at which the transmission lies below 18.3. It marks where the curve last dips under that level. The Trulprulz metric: 1943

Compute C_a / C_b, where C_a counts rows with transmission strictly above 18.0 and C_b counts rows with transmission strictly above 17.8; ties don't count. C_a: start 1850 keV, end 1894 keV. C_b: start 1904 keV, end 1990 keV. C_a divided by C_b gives 2.9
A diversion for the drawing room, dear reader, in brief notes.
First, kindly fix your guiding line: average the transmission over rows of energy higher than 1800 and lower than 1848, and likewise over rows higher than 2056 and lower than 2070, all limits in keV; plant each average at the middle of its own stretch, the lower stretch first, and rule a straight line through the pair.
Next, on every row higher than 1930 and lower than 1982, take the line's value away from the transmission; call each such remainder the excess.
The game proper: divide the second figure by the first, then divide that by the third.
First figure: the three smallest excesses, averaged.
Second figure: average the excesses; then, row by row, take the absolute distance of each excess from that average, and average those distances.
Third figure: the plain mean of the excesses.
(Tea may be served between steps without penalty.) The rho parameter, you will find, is 0.1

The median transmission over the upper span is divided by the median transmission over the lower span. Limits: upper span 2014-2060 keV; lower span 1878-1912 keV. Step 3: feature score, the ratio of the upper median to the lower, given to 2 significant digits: 0.96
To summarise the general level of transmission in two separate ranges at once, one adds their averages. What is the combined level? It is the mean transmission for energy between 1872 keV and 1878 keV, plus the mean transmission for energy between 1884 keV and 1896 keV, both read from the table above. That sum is 38.2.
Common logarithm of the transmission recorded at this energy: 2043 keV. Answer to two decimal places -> 1.25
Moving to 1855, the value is 1.33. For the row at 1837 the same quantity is 1.28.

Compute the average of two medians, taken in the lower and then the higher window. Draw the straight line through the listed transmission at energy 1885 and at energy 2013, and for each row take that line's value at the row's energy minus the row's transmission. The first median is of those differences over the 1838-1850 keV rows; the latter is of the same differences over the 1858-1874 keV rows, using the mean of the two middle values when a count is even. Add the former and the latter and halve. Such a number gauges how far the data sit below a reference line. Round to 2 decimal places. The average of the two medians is -0.14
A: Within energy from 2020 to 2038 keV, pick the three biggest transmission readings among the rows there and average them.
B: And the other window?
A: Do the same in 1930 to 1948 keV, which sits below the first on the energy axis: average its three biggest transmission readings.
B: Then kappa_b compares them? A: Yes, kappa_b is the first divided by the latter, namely 1.05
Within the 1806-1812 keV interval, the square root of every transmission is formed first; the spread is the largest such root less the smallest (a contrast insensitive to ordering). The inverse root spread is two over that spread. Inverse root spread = 7.5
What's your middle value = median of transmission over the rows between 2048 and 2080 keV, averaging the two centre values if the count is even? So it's 17.4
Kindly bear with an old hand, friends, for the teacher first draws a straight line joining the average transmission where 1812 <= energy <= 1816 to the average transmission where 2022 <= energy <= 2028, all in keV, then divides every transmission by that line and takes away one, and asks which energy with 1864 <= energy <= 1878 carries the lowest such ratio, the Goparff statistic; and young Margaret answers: 1877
